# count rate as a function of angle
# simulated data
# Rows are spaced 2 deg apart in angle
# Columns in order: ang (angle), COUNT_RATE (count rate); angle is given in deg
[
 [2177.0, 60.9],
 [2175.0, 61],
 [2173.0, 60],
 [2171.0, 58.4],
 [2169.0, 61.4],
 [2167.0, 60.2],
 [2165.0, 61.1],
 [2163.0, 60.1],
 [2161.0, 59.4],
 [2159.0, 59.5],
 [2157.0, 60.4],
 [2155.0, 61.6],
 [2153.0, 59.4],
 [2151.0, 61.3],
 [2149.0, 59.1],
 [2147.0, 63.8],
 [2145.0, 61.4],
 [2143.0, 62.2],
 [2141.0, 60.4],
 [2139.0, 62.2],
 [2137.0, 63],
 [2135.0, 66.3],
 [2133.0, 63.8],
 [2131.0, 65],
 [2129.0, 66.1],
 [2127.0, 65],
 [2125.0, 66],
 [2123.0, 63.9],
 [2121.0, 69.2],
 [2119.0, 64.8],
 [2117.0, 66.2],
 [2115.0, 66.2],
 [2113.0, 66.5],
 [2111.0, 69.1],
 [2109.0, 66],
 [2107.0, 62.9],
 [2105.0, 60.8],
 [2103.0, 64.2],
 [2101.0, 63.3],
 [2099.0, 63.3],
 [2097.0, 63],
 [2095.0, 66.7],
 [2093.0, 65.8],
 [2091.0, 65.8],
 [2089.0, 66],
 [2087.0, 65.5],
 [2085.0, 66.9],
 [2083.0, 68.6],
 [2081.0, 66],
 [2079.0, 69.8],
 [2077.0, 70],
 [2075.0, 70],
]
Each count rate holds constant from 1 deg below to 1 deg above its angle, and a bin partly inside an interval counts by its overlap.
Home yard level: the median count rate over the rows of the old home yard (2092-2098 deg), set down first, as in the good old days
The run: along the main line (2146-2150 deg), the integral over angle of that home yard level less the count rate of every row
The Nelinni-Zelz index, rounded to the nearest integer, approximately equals 17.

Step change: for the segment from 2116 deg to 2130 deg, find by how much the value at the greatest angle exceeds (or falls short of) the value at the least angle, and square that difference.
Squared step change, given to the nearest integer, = 0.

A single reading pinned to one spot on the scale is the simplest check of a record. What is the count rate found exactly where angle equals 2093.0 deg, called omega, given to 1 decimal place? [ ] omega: 65.8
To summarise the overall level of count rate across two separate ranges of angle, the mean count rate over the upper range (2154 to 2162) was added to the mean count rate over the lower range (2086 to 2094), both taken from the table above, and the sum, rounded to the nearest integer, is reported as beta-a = 126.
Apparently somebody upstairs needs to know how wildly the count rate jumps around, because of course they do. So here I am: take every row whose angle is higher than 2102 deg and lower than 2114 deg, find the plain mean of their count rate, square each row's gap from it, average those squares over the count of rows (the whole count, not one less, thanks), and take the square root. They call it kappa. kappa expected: 2.7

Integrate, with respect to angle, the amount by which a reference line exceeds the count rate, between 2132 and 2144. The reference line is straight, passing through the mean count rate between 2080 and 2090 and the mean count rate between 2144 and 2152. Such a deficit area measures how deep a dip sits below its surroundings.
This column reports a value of -9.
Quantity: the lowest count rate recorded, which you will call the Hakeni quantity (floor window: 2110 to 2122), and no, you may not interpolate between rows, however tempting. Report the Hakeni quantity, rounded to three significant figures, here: 64.8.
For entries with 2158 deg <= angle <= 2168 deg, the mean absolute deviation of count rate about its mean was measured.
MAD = 0.49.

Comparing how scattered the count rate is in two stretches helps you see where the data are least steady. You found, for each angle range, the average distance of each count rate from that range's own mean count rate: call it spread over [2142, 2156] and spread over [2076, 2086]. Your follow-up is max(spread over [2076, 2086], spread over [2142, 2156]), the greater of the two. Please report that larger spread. 1.45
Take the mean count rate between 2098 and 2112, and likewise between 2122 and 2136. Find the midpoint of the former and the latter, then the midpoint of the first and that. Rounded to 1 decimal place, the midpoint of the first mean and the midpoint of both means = 64.5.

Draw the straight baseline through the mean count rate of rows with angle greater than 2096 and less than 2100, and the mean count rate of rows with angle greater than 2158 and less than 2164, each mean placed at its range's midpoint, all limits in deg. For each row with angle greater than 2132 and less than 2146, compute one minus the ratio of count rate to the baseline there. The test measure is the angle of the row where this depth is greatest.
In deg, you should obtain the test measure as 2141.0 deg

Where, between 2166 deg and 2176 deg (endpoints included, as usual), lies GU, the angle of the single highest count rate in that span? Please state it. 2169.0 deg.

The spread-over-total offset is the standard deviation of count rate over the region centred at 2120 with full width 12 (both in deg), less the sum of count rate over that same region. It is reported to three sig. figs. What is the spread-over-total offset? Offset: -395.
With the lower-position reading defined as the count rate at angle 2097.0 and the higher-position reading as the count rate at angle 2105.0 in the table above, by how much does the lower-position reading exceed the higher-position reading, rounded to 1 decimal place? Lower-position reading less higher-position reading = 2.2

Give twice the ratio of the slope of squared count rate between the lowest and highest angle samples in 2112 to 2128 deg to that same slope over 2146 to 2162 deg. 1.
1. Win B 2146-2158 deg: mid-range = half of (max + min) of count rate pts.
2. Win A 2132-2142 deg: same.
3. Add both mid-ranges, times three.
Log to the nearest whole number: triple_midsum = 374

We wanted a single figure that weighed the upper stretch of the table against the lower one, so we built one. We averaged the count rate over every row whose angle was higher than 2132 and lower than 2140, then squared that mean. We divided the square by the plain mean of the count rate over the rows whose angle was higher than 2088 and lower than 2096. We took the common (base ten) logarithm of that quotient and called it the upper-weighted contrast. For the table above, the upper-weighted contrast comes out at 1.79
